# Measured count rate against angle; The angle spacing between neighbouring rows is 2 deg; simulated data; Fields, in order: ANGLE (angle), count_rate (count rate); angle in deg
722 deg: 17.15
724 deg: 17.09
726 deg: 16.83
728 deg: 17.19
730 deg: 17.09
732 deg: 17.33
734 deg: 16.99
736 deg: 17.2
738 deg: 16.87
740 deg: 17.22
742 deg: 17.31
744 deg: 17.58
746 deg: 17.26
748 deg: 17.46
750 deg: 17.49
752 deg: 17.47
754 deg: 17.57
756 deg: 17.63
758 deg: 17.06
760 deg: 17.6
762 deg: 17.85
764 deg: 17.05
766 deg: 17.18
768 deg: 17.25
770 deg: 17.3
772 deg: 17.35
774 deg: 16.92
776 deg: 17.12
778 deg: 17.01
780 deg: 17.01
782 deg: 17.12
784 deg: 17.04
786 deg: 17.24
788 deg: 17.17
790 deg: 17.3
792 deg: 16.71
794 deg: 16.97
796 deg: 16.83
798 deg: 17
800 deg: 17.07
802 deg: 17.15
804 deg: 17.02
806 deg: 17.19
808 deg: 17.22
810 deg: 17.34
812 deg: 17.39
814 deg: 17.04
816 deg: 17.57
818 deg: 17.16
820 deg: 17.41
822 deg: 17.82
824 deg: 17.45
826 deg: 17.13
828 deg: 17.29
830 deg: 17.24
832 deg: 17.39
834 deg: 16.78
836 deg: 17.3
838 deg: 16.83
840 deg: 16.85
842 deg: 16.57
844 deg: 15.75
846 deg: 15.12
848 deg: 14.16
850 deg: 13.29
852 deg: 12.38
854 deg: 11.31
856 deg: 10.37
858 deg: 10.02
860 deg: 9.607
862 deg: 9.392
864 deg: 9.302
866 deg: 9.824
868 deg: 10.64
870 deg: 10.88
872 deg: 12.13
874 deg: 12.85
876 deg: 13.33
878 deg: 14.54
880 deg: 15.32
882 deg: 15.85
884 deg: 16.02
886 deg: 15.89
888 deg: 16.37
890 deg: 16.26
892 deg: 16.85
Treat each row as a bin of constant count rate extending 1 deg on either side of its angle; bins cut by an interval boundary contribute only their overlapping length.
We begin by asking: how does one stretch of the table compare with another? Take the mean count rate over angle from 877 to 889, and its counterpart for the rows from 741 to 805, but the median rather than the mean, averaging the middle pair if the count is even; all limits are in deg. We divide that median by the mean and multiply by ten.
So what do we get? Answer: 11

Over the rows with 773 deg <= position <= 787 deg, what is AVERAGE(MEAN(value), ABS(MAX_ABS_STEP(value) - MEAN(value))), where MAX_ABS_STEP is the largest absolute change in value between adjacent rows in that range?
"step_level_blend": 17.0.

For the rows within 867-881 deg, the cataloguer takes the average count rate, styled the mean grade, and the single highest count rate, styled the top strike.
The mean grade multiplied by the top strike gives 196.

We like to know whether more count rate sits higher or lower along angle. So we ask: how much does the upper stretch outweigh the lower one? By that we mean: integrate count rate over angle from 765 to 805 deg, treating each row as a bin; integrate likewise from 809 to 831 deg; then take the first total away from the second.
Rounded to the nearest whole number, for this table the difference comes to -302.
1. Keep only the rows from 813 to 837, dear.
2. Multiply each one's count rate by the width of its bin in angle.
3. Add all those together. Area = 415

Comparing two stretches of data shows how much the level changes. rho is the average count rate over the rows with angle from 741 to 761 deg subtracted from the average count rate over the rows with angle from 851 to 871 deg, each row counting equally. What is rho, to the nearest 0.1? -7.1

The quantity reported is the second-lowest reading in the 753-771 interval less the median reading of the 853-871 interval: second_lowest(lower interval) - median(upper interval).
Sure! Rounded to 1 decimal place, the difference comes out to 7.0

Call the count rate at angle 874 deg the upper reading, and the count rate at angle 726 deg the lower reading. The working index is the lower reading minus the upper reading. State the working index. 4.0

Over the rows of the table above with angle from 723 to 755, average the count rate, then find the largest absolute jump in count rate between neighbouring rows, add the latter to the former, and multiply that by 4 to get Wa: 70.4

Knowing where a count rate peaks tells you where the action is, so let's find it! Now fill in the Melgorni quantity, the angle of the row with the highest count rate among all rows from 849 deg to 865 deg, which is 850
